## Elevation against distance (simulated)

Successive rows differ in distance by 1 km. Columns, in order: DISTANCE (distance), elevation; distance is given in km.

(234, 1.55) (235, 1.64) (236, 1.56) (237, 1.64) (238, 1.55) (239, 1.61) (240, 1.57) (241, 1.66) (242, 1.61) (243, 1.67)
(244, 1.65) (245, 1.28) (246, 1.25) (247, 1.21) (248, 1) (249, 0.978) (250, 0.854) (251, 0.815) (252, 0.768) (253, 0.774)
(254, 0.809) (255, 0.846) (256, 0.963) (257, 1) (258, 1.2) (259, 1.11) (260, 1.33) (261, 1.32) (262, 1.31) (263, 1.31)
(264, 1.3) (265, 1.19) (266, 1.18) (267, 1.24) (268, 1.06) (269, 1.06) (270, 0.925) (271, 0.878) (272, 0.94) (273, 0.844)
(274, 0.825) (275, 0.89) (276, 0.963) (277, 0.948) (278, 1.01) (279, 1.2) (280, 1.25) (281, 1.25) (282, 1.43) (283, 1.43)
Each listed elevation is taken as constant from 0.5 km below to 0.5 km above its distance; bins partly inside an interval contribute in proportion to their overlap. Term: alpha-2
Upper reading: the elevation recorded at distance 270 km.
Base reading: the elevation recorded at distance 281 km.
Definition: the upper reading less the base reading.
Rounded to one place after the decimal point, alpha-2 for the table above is -0.3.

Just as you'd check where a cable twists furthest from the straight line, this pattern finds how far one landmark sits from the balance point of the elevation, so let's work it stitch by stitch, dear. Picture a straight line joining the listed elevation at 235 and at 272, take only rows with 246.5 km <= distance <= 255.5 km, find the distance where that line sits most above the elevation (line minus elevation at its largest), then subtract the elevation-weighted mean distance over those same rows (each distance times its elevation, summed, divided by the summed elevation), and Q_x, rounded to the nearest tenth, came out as 1.3 km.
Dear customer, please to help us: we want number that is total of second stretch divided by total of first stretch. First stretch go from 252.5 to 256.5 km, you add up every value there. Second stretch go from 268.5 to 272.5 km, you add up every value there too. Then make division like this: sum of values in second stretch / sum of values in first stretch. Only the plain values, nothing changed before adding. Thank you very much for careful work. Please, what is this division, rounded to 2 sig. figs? 1.1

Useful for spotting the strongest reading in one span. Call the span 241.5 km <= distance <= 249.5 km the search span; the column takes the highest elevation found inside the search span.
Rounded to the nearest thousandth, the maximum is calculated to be 1.670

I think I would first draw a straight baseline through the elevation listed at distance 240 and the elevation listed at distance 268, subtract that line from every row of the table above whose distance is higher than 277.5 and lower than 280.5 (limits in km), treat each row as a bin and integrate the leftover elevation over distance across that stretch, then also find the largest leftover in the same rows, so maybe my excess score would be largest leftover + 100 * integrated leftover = 89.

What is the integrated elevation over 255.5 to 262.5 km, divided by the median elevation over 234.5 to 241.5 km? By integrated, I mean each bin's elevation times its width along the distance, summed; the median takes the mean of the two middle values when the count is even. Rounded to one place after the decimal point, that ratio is 5.1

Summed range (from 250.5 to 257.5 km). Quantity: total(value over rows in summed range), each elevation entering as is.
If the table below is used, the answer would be 6.0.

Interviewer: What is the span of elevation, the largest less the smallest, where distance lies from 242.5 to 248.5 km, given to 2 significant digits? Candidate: 0.67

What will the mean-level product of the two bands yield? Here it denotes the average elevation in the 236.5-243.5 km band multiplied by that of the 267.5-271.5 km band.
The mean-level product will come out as 1.58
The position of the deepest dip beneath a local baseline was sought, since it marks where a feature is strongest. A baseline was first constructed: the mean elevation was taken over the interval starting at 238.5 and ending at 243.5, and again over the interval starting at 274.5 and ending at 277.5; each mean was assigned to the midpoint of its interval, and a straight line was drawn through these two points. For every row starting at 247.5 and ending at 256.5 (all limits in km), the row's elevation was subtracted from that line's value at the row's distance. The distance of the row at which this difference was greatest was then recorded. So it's 252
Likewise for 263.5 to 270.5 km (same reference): 270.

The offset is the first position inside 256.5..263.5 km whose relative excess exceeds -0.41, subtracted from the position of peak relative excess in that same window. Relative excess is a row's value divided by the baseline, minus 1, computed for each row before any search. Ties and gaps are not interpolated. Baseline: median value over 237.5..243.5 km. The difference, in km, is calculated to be 3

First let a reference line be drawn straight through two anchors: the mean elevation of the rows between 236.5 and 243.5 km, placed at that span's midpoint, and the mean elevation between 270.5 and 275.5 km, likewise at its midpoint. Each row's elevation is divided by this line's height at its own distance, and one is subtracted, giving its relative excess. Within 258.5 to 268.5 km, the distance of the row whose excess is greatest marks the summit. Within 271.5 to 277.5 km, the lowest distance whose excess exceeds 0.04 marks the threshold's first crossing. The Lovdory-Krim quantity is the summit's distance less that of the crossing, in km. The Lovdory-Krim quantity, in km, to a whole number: -5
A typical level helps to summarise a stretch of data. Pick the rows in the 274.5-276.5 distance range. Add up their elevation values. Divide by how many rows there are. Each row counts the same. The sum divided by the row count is 0.9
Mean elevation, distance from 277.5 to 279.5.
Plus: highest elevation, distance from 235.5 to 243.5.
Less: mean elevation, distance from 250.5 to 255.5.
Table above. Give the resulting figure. 1.97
